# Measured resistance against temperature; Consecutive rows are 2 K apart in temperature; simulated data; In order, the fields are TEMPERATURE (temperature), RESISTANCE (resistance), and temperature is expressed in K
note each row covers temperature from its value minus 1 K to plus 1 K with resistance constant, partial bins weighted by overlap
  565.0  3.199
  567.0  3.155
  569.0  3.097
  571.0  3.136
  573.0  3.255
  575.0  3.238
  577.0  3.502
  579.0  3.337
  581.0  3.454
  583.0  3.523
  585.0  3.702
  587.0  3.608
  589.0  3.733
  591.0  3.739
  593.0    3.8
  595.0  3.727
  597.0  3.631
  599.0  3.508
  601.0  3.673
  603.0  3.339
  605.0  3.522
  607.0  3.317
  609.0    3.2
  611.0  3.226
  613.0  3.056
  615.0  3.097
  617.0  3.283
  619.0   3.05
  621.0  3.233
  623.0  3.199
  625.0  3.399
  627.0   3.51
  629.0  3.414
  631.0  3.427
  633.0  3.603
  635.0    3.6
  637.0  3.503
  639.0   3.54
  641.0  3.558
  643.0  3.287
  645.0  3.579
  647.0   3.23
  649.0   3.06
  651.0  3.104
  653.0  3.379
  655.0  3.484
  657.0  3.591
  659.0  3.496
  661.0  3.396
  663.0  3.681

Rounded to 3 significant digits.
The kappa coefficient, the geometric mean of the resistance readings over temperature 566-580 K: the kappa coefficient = 3.24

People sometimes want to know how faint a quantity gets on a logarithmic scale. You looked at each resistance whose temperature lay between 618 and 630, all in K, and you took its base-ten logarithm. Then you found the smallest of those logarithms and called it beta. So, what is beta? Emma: 0.484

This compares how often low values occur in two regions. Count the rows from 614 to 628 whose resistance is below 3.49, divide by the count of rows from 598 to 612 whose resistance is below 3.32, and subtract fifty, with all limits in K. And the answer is -48.0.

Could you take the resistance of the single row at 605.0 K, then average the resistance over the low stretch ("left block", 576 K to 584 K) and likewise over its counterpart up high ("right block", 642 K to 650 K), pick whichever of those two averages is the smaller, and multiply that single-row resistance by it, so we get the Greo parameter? 11.6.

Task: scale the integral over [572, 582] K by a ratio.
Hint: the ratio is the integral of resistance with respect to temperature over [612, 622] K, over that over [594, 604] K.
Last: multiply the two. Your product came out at 29.5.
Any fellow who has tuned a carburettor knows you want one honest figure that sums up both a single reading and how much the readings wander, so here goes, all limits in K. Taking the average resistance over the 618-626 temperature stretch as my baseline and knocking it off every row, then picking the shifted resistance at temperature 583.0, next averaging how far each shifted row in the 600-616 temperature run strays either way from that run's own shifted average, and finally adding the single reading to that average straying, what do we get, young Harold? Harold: 0.46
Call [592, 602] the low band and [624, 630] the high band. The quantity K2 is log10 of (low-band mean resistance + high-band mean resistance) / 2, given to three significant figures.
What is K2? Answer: 0.551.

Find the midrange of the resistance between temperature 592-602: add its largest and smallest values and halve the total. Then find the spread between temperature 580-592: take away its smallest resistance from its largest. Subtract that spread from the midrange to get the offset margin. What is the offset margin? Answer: 3.37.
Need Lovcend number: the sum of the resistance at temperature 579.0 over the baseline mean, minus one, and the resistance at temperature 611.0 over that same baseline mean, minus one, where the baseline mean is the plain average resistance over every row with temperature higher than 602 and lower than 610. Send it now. -0.04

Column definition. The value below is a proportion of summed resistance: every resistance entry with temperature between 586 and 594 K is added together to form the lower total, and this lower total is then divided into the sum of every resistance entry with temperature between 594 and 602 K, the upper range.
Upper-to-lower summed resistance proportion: 0.98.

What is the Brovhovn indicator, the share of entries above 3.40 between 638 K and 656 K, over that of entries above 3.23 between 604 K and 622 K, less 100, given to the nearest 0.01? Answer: -99.00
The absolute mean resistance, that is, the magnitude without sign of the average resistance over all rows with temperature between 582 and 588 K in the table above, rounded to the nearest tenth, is 3.6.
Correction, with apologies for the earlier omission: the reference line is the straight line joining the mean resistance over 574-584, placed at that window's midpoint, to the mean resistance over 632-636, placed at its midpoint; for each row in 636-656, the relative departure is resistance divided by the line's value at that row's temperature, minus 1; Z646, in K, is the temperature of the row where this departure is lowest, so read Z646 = 649.0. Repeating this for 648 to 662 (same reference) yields 649.0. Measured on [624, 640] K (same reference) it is 625.0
